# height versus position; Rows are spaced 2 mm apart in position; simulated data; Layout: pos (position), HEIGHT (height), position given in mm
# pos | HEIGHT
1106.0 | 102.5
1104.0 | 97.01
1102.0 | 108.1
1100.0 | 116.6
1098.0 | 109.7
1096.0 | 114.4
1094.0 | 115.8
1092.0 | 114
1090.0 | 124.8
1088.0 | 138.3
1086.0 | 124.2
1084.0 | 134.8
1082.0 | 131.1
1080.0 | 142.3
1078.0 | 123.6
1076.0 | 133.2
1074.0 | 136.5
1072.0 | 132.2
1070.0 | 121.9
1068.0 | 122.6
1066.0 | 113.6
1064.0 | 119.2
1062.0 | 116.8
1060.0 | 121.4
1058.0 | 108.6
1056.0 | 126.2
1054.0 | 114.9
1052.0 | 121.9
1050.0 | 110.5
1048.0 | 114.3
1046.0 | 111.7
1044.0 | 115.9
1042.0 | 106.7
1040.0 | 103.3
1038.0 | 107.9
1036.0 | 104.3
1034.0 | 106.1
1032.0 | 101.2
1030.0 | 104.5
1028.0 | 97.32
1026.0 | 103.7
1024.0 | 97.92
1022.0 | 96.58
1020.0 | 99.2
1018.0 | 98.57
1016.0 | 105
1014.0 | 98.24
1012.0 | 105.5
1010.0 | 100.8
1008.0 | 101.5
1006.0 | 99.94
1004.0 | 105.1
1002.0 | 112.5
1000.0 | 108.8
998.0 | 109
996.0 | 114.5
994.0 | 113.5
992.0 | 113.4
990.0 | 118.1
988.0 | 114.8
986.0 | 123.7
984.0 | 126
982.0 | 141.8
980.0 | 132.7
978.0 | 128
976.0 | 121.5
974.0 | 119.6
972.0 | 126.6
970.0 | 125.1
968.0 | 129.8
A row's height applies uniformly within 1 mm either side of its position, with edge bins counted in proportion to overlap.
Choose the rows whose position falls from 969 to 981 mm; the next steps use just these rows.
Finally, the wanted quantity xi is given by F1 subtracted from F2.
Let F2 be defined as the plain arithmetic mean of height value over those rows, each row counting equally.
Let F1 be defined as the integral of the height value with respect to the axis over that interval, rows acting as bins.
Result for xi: -1381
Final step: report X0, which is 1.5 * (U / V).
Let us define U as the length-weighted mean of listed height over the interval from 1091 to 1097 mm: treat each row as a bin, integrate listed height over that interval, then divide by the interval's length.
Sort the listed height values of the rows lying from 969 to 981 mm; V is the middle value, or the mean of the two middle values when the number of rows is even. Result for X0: 1.37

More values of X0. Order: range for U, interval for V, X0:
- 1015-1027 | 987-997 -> 1.31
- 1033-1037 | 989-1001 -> 1.39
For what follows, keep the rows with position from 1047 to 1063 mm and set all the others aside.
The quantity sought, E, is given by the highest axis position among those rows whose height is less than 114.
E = 1058.0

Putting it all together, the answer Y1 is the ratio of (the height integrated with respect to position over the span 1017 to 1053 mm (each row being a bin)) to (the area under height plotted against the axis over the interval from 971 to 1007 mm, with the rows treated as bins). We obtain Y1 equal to 0.89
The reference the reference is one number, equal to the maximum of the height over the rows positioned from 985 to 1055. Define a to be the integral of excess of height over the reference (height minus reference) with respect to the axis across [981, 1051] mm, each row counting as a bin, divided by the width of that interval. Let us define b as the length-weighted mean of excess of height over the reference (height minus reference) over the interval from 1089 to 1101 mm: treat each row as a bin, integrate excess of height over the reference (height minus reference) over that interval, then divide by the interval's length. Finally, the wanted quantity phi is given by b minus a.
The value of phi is 8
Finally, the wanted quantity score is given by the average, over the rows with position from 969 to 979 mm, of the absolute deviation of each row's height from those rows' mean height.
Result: 3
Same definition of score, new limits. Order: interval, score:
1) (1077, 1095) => 8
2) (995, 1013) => 4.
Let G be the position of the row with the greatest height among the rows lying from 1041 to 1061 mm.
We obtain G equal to 1056.0 mm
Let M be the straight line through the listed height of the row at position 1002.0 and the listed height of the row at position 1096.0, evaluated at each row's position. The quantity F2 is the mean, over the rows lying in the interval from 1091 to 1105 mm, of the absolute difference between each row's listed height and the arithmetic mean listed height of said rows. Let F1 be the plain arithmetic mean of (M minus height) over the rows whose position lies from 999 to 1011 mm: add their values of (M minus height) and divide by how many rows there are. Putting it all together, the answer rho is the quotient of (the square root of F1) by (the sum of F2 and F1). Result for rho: 0.218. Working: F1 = 7.8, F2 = 5.0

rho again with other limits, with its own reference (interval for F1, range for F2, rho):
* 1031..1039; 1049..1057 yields 0.206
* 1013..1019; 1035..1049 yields 0.214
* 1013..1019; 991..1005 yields 0.232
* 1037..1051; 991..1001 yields 0.321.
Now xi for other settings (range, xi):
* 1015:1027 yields -1102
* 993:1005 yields -1216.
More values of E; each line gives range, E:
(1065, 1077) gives 1066.0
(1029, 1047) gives 1046.0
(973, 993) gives 992.0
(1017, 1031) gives 1030.0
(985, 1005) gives 1004.0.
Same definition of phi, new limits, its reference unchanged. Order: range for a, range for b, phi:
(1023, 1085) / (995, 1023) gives -12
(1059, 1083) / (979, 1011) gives -11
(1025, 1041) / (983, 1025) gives 4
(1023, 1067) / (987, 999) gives 4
